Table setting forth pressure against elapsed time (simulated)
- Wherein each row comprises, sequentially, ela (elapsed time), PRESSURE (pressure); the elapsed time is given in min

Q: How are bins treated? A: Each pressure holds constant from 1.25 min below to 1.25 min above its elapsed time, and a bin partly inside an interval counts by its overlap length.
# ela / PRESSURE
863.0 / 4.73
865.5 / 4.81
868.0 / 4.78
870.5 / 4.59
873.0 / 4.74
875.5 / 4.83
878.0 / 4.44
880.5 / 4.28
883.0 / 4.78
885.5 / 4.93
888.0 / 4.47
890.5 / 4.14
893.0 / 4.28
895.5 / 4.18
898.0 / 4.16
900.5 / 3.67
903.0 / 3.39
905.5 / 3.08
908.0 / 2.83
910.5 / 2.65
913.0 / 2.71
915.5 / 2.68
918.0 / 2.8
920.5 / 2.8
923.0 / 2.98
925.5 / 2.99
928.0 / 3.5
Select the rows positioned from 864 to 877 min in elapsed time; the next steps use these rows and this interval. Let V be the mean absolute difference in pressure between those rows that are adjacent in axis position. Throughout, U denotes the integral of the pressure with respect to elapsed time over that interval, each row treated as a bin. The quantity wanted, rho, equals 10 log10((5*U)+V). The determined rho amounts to 24.9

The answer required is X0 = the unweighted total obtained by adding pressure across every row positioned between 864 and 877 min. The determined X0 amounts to 24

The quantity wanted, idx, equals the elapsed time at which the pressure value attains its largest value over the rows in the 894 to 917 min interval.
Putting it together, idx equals 895.5 min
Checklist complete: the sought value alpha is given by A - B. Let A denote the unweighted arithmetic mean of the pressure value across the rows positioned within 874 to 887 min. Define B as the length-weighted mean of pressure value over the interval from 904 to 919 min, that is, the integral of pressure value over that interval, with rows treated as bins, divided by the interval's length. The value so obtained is 1.9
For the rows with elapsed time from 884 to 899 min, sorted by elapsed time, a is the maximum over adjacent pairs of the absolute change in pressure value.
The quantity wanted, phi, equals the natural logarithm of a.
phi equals -0.78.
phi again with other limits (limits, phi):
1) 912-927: -1.71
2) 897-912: -0.71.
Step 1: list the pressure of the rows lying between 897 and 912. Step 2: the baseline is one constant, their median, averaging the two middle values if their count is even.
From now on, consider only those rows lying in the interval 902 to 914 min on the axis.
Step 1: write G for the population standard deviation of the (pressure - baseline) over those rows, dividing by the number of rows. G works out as 0.27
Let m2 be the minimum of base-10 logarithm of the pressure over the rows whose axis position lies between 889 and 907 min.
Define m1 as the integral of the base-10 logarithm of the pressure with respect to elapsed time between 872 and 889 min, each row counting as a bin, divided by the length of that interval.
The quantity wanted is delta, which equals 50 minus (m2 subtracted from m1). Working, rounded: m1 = 0.67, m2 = 0.489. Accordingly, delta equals 49.8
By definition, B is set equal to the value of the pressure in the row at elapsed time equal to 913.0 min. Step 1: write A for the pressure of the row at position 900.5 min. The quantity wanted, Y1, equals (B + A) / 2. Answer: 3.19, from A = 3.67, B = 2.71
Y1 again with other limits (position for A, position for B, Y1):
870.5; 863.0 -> 4.66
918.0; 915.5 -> 2.74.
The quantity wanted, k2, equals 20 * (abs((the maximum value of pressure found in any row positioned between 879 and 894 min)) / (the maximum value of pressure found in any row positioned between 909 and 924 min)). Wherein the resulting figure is 33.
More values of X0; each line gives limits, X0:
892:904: 20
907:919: 14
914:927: 14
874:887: 23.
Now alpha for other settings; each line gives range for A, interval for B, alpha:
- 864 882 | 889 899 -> 0.4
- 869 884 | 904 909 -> 1.6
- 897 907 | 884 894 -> -0.9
